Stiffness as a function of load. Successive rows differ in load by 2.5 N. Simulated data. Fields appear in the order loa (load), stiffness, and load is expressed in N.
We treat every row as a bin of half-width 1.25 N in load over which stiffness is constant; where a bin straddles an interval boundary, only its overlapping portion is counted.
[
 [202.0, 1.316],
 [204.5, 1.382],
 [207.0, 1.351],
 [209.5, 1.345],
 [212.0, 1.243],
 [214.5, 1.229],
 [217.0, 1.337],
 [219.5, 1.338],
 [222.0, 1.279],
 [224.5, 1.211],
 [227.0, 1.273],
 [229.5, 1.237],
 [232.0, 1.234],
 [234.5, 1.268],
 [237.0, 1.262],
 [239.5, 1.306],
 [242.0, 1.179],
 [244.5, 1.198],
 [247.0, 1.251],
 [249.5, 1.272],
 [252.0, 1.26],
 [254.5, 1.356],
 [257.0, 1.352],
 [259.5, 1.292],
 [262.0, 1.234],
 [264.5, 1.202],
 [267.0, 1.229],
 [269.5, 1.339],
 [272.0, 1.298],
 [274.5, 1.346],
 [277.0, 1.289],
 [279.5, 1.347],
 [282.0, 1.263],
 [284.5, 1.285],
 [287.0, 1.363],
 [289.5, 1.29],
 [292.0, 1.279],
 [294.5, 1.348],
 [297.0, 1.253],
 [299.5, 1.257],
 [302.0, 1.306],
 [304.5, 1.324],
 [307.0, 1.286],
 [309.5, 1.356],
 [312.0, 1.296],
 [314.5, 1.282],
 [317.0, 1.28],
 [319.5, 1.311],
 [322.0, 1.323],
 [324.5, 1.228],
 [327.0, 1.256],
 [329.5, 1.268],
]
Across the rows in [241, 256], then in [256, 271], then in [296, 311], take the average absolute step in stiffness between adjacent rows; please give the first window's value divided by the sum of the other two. 0.431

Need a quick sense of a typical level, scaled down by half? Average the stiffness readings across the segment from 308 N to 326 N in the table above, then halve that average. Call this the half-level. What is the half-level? 0.648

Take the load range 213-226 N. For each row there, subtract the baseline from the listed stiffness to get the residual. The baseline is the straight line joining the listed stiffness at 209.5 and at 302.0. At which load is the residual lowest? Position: 224.5 N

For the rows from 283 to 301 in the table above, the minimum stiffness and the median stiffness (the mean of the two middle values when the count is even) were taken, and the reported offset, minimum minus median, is -0.032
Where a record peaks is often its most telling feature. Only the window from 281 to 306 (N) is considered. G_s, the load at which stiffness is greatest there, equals 287.0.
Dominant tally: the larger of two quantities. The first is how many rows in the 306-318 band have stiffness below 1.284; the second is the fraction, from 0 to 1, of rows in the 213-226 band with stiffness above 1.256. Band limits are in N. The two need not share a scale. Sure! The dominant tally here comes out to 2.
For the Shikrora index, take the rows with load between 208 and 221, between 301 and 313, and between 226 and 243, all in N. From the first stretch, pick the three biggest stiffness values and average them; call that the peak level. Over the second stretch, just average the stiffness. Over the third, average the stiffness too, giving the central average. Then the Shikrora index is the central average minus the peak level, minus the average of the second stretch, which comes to -1.40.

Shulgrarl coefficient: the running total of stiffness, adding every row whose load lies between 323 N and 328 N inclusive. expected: 2.48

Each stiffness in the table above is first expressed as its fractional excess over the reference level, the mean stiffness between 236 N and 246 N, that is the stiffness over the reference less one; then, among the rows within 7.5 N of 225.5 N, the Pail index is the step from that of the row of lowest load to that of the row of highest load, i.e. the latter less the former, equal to -0.08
